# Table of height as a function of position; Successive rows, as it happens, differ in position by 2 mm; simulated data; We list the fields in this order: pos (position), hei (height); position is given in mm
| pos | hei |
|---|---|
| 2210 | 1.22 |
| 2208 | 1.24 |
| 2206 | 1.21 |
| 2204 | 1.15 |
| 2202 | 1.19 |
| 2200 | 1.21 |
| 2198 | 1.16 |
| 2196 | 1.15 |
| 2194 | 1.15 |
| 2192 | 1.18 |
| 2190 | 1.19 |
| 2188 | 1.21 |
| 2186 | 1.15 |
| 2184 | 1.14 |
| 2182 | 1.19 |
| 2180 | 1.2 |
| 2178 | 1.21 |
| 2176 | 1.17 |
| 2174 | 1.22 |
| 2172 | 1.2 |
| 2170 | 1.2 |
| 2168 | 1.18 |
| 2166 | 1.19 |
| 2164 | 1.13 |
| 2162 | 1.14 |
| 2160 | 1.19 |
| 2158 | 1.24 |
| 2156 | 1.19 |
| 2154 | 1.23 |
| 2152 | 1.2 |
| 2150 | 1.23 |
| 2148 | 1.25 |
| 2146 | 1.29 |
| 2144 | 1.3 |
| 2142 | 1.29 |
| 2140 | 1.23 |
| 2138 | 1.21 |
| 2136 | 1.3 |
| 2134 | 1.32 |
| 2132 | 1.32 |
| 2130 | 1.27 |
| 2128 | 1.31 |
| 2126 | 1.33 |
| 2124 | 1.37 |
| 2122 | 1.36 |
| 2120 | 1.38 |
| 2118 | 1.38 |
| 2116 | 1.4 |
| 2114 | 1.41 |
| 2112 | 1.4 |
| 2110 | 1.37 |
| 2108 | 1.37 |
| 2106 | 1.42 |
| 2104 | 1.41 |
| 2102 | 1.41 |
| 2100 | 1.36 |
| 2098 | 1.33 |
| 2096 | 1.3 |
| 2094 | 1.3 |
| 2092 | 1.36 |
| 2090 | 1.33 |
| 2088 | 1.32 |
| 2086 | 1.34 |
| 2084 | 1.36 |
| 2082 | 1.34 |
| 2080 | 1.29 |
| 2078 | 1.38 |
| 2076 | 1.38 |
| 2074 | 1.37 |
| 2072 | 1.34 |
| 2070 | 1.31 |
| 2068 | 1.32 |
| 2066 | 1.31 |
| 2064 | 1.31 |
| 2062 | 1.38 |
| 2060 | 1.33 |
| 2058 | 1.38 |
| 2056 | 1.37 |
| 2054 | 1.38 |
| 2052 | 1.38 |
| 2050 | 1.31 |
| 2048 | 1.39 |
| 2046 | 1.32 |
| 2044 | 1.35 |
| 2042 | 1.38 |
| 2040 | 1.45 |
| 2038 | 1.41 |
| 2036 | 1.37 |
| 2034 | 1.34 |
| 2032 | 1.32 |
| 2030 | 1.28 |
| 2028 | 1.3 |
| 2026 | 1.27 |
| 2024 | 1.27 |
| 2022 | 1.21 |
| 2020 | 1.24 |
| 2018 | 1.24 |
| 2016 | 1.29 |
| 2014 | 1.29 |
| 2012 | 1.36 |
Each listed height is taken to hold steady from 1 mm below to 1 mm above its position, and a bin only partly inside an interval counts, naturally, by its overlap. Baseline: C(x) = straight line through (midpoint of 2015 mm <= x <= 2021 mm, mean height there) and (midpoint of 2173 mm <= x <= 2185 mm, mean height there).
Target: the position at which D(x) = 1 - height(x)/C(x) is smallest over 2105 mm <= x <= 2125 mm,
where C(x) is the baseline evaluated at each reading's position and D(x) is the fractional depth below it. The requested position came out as 2106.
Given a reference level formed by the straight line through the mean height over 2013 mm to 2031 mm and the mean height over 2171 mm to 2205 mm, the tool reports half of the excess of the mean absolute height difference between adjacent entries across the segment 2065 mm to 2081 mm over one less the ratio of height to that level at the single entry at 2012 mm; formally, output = 0.05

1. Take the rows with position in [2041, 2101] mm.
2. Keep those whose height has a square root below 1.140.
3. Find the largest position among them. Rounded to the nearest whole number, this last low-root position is 2080 mm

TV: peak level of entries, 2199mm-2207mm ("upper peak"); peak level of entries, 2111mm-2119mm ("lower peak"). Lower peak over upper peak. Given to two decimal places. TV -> 1.17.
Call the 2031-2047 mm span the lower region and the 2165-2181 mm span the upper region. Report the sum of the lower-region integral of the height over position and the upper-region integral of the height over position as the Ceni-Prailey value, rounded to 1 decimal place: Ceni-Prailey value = 41.0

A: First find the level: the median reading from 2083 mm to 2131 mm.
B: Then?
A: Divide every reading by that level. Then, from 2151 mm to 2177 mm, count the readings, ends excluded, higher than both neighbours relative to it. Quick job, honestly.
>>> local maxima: 4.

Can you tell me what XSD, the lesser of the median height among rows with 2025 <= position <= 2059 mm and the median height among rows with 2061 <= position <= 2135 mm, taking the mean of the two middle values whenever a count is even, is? 1.36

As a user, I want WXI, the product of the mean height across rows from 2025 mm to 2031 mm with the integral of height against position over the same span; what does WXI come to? 9.9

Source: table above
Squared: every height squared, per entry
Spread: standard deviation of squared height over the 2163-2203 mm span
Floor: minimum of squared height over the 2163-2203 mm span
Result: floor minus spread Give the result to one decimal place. 1.2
